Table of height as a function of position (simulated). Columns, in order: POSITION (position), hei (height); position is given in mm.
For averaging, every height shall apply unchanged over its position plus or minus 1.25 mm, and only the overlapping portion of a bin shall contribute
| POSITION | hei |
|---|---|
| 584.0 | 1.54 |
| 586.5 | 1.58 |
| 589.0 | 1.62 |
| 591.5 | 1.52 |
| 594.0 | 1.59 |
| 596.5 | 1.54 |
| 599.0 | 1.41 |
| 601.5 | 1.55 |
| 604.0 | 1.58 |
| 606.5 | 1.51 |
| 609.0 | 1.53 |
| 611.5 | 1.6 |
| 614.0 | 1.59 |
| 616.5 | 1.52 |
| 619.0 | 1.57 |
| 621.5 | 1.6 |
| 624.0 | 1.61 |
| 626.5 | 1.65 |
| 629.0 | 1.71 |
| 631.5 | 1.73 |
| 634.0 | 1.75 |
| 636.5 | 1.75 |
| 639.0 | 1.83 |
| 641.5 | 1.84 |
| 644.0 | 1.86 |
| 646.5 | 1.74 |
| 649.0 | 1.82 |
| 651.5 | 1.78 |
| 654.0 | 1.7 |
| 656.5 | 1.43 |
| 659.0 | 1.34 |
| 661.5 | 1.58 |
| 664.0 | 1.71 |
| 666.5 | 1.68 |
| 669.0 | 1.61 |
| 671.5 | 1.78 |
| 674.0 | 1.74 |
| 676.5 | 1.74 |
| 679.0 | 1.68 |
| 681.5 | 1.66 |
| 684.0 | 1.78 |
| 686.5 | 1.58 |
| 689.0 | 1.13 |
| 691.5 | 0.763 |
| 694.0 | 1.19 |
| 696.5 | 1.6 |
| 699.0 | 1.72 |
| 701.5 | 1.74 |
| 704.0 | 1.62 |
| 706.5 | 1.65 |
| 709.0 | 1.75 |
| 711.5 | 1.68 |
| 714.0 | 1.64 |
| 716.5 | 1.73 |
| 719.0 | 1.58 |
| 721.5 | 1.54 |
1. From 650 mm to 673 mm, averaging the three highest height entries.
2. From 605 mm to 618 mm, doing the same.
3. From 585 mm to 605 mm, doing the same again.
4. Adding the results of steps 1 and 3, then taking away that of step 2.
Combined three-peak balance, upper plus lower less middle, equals 1.78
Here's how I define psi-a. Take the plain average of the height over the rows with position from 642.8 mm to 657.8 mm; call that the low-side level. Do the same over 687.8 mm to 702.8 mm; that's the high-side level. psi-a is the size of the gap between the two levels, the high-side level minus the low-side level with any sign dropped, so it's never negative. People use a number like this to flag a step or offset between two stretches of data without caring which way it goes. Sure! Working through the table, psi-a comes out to 0.36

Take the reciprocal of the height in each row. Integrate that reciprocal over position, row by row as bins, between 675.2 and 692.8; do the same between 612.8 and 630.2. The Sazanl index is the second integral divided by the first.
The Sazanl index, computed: 0.84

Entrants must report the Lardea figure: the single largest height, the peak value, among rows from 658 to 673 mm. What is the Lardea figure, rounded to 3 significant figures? 1.78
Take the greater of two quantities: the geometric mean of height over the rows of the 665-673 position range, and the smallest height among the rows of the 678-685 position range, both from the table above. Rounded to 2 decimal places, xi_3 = 1.69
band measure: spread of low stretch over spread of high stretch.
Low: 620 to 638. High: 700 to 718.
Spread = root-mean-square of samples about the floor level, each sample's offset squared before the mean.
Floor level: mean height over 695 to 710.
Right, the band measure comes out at 1.2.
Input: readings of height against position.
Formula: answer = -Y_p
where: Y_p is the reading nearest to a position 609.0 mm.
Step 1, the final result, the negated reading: -1.530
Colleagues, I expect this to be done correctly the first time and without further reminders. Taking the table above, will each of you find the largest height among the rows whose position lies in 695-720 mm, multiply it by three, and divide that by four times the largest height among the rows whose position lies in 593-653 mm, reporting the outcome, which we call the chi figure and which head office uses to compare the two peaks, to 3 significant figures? 0.706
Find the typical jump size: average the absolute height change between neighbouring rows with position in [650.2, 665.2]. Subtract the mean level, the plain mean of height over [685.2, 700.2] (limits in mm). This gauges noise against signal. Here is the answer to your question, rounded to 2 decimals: -1.17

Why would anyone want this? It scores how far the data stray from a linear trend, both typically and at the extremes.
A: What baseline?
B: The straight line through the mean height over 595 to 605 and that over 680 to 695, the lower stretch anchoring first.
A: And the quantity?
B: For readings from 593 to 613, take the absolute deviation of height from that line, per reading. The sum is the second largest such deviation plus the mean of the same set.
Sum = 0.15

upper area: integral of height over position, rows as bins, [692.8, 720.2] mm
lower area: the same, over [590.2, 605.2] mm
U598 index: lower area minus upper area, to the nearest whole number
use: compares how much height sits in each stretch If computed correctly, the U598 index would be -22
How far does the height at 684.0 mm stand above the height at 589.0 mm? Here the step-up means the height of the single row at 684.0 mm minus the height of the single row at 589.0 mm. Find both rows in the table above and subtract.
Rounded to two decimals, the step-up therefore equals 0.16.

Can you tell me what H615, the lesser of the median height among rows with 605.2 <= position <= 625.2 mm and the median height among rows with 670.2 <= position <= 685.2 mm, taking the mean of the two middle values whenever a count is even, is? 1.58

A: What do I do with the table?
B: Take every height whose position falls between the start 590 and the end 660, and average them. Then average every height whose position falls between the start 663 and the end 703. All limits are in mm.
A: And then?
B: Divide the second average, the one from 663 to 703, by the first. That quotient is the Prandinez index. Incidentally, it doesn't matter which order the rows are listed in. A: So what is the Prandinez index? 0.96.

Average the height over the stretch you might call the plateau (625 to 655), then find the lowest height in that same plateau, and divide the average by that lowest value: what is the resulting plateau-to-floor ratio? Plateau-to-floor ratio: 1.07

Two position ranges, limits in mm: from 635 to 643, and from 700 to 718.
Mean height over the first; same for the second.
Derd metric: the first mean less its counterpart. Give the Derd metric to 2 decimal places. 0.12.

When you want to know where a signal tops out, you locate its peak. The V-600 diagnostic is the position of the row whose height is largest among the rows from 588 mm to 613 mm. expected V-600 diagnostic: 589.0 mm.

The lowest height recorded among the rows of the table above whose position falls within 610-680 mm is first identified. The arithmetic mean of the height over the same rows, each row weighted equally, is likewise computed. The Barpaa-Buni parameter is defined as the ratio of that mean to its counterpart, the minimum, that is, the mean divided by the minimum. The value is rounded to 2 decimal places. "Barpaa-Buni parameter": 1.25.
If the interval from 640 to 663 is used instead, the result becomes 1.25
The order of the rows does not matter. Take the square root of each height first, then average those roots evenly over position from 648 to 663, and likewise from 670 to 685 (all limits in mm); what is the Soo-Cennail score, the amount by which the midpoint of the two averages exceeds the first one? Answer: 0.024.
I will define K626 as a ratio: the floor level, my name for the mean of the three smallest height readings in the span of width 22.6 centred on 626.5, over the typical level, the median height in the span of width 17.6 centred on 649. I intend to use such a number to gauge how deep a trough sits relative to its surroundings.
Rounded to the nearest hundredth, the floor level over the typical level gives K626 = 0.88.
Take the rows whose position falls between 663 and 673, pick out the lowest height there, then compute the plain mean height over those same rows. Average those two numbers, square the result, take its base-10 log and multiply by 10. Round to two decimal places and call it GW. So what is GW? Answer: 4.36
